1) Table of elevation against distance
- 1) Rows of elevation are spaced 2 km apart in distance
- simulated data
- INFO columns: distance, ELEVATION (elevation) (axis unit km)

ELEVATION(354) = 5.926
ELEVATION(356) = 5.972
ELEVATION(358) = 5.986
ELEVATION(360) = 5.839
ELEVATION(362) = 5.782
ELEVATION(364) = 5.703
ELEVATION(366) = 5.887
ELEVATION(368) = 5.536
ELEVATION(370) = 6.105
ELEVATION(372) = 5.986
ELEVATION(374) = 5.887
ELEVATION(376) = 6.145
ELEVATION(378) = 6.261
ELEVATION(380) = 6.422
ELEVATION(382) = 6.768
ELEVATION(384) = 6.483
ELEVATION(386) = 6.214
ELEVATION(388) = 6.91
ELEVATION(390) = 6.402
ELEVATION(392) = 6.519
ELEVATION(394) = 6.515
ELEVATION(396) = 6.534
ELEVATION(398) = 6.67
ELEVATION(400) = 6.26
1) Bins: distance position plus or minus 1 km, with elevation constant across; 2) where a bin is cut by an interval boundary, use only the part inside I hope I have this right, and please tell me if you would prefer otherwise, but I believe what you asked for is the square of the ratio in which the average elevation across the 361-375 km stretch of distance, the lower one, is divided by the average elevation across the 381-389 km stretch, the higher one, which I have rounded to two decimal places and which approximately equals 0.78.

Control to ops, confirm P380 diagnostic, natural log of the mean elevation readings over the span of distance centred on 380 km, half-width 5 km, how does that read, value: 1.86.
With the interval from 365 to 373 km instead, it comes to 1.77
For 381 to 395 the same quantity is 1.88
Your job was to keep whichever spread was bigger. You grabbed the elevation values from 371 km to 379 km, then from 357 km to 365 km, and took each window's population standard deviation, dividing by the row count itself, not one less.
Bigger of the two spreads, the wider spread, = 0.144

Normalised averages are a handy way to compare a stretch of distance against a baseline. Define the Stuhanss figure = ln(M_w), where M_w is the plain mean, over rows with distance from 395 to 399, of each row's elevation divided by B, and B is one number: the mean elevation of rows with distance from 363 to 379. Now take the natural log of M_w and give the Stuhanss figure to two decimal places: 0.11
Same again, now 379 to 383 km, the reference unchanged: 0.10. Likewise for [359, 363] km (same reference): -0.02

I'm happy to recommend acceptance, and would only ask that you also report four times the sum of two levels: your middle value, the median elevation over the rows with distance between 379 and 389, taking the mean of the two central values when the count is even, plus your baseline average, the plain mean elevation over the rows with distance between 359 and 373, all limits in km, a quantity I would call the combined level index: 49.3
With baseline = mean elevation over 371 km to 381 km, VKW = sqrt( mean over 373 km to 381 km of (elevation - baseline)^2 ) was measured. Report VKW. 0.199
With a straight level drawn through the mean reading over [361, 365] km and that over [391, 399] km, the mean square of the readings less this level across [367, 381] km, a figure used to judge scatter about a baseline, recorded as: 0.04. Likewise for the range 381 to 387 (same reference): 0.12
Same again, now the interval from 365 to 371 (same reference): 0.05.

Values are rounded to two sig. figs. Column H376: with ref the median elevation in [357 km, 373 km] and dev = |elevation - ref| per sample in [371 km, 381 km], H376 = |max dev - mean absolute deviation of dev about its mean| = 0.40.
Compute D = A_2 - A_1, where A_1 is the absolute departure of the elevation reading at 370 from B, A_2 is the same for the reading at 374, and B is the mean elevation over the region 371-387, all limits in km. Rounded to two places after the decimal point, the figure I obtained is 0.22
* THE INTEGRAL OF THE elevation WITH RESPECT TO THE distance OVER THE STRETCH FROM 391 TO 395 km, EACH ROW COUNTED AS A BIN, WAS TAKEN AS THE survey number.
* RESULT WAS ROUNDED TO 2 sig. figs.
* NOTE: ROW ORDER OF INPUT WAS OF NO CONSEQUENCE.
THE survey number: 26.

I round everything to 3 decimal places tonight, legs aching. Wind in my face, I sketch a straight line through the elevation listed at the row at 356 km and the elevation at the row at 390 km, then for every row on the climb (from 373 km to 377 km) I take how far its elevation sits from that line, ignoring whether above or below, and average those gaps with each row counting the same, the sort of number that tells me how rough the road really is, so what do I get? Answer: 0.196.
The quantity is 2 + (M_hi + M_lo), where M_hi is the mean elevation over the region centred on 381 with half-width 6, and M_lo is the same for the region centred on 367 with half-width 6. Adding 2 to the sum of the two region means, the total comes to 14.2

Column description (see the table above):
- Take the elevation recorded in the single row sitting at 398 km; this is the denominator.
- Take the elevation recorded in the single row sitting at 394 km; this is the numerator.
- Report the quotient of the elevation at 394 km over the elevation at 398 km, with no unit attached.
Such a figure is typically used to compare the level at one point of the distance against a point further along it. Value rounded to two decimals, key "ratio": 0.98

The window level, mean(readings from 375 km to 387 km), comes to 6.4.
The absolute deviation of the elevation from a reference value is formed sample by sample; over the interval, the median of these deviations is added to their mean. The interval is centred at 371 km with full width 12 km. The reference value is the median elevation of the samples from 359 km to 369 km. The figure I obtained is 0.4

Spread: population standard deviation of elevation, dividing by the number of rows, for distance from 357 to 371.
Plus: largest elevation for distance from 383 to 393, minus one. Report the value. 6.08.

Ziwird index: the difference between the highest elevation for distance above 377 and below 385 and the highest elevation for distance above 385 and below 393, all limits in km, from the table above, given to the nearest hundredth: -0.14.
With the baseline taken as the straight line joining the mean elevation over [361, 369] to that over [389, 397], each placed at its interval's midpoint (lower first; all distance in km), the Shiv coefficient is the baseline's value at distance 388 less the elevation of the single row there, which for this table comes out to -0.55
